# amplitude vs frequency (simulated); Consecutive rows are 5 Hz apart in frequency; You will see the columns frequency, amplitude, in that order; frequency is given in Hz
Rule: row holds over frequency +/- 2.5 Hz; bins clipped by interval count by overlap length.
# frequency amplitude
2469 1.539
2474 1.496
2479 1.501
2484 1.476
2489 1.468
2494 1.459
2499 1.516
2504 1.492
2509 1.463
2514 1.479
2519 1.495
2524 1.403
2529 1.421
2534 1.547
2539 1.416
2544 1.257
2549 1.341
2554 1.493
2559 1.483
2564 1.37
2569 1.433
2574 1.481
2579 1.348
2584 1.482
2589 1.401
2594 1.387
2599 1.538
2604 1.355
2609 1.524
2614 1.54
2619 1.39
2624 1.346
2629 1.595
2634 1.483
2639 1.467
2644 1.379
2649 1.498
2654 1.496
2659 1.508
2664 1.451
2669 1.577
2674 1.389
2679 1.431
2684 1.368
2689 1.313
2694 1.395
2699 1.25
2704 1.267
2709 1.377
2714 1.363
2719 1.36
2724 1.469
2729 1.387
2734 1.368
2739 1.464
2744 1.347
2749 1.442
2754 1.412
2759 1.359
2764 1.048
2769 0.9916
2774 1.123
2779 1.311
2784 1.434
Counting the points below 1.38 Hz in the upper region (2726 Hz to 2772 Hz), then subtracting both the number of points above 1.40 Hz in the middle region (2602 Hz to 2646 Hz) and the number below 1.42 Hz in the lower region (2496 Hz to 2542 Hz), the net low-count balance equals -2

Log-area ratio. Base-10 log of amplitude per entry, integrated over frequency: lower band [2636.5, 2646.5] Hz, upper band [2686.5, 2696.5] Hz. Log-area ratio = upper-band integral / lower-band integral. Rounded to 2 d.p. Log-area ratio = 0.86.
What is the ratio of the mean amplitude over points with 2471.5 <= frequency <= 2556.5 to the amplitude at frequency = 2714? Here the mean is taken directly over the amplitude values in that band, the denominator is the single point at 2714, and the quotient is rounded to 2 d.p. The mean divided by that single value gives 1.07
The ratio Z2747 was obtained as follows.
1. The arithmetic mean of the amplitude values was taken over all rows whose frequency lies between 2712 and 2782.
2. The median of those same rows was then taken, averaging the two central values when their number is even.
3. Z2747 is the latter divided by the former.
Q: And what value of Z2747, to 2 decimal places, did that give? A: 1.03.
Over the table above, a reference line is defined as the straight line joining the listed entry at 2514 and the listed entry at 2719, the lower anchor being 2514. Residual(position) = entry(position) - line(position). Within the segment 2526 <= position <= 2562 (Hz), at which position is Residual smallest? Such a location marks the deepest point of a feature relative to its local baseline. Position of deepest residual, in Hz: 2544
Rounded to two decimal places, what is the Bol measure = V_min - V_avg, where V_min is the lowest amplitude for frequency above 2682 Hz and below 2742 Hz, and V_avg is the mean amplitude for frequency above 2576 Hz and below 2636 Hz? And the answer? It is -0.20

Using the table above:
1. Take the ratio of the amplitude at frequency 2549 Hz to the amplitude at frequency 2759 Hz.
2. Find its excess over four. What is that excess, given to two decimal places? -3.01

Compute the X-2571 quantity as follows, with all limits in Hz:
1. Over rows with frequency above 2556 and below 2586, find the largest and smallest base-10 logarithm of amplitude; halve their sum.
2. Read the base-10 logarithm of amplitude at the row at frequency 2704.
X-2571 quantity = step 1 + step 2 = 0.25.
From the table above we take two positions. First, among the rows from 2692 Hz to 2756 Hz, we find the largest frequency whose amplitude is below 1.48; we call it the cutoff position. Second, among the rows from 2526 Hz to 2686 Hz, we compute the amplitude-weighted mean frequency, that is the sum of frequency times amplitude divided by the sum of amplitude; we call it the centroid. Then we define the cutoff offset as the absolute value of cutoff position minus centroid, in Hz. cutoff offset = 147.0 Hz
